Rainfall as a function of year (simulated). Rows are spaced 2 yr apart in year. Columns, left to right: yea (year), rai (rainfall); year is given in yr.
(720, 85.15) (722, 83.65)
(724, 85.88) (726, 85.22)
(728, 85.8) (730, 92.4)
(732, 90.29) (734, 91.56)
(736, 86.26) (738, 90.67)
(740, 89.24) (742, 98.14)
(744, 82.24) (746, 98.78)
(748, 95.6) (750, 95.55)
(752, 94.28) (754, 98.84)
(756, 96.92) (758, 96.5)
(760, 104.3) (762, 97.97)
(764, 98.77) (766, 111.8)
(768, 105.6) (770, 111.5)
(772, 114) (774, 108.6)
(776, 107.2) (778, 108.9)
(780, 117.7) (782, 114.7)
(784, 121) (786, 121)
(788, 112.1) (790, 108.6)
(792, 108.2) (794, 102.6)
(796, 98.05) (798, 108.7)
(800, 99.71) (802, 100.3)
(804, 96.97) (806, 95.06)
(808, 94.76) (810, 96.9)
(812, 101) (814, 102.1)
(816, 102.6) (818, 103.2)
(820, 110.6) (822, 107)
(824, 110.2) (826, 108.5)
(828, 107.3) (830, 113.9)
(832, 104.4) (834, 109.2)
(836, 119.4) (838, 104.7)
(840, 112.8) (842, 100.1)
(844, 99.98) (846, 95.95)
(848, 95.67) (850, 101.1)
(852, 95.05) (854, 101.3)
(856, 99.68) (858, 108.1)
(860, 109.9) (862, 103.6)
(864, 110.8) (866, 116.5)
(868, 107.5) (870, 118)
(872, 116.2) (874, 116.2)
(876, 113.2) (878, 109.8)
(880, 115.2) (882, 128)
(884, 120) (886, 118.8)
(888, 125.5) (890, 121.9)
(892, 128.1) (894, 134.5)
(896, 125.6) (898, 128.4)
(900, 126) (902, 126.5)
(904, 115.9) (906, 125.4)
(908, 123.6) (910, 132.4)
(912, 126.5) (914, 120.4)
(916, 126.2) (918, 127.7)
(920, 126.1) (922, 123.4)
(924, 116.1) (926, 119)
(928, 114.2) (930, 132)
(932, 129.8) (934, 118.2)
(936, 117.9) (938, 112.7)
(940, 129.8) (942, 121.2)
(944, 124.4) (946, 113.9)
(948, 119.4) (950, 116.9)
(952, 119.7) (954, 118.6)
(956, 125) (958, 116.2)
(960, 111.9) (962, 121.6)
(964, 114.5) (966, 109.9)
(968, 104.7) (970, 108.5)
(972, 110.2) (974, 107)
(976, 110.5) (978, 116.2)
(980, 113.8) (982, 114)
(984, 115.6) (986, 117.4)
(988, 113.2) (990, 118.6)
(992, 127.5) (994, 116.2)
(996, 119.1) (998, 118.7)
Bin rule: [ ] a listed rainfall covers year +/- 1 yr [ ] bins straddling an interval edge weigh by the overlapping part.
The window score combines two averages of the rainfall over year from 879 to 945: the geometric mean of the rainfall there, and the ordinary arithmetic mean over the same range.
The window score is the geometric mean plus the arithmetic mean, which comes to 247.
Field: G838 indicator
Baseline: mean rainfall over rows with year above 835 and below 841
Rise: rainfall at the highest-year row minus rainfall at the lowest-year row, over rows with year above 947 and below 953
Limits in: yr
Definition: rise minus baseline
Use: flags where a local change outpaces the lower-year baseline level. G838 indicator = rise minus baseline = -112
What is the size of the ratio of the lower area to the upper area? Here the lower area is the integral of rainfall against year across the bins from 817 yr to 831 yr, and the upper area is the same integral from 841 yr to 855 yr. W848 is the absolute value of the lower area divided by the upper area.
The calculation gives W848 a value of 1.10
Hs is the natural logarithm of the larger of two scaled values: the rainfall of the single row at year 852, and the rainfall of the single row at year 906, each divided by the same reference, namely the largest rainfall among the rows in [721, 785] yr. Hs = 0.036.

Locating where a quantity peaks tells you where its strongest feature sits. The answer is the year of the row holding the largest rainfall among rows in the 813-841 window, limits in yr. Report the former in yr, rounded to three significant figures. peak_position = 836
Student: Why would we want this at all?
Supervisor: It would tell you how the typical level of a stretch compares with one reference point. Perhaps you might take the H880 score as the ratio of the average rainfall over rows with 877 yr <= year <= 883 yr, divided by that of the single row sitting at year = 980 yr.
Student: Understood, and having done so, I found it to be 1.03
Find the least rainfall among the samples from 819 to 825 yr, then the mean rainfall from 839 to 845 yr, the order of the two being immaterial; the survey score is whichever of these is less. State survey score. 104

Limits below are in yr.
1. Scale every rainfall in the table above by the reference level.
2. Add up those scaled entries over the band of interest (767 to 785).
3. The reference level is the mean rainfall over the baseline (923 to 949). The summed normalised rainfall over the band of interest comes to 8.36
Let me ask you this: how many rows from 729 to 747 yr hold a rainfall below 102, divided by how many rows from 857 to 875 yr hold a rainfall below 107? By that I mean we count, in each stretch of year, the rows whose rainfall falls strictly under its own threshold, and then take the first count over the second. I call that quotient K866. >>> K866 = 9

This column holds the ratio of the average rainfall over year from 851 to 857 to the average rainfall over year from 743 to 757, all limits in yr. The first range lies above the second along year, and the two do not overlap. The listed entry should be 1.04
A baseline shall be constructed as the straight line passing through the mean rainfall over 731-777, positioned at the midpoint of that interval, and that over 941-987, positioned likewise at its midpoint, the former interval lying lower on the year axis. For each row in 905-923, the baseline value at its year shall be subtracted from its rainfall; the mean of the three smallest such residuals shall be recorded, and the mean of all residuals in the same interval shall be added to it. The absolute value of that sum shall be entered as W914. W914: 26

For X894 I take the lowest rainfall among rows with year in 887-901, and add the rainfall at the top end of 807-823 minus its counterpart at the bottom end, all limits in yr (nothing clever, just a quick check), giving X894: 134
